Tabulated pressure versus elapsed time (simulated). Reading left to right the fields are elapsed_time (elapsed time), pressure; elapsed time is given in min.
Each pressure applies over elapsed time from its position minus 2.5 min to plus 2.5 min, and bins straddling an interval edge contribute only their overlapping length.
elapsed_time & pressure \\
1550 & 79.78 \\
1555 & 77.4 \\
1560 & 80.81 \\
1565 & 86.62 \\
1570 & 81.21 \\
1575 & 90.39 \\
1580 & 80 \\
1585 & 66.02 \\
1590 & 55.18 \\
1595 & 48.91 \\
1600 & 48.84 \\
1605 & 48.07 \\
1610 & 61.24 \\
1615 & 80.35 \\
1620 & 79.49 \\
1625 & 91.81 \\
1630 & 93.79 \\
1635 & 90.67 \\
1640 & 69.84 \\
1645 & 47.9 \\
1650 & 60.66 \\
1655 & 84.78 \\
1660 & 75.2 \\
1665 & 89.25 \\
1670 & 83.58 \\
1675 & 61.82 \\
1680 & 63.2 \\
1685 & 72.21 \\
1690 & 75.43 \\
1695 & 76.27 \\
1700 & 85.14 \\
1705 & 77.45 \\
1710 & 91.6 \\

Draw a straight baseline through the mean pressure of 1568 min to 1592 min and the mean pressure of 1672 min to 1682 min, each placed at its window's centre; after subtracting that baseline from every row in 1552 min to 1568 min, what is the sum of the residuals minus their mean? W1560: 9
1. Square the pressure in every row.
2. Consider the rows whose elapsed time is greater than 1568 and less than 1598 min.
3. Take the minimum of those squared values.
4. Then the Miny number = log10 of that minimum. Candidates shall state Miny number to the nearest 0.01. 3.38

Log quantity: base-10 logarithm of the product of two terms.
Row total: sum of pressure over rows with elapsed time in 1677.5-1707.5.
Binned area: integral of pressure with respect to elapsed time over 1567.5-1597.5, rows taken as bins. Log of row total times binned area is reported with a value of 5.98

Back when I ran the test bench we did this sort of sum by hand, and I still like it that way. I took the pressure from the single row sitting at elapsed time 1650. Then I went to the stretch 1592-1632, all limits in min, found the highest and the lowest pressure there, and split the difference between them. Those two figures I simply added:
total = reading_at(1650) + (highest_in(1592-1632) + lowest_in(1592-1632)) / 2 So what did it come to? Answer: 132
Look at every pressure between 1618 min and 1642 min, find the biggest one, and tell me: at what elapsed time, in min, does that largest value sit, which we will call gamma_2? 1630 min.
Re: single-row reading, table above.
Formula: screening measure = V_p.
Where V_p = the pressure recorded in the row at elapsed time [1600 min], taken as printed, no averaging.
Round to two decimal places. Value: 48.84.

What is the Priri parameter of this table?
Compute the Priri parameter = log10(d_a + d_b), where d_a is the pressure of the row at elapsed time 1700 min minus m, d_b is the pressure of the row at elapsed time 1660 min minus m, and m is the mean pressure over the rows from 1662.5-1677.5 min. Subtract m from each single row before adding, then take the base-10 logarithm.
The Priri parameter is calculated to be 0.59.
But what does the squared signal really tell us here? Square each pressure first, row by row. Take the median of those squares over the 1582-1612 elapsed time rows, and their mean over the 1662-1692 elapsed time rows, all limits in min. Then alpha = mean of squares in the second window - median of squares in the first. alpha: 2893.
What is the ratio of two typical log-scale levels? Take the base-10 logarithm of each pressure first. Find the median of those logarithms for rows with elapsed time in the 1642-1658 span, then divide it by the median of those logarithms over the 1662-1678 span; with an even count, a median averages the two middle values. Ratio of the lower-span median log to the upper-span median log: 0.93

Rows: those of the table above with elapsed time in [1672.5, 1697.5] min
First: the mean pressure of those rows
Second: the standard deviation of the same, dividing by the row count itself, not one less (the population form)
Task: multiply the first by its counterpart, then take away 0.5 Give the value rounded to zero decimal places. 426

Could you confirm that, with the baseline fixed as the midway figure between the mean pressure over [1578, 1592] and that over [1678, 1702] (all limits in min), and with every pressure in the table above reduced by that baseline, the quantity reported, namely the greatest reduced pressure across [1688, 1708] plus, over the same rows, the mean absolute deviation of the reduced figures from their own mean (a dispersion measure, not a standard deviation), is 18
